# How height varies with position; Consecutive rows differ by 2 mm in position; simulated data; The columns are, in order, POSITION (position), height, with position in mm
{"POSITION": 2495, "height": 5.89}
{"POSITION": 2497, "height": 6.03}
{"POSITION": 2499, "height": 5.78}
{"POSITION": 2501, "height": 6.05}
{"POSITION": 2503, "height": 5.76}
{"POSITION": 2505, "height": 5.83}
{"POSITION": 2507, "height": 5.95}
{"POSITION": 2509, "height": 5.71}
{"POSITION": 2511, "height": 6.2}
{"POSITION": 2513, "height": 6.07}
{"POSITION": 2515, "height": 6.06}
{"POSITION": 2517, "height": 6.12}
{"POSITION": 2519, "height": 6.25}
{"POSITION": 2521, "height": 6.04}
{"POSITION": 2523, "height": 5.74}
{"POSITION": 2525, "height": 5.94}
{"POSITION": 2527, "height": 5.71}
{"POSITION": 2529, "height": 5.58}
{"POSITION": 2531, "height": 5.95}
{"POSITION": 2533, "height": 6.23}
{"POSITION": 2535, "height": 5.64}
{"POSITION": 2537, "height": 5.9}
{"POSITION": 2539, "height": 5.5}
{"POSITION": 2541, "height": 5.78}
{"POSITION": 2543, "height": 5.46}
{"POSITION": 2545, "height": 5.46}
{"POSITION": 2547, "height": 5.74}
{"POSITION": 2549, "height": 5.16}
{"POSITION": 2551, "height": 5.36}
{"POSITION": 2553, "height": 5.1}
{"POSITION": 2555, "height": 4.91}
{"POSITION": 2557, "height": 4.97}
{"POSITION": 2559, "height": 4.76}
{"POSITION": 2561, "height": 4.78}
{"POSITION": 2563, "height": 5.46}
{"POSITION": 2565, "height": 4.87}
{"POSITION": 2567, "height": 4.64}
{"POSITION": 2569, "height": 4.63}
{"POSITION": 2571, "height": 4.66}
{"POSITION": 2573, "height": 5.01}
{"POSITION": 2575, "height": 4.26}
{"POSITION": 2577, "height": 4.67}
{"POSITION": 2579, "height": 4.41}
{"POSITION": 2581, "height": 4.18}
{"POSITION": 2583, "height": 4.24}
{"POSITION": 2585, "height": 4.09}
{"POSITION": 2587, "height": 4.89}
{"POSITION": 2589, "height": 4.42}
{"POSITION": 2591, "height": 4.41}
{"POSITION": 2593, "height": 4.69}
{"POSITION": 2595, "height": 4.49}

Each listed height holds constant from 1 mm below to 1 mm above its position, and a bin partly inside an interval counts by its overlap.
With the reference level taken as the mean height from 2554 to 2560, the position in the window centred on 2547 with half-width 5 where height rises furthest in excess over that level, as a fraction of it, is 2547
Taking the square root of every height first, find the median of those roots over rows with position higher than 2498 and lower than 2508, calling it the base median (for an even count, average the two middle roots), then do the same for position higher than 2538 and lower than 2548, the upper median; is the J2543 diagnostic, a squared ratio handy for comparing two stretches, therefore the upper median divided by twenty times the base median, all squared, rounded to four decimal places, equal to 0.0024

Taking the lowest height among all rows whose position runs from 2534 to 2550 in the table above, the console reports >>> 5.16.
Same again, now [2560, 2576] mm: 4.26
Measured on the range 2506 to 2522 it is 5.71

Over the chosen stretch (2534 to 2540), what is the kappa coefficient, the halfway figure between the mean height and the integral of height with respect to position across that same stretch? 20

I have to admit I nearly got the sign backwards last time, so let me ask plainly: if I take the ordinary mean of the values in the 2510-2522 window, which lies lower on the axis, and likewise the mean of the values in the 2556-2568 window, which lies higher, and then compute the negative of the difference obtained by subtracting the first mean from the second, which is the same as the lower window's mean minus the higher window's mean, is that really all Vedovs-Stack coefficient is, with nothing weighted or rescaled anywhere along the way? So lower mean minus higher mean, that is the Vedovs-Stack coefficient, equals 1.21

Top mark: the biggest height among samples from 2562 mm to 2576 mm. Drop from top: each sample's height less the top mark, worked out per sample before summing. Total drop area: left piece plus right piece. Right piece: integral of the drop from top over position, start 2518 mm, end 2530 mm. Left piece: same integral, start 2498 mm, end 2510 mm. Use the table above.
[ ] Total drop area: 10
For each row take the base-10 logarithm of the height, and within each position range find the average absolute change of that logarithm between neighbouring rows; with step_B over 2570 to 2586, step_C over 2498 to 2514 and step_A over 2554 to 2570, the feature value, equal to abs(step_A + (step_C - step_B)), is 0.0088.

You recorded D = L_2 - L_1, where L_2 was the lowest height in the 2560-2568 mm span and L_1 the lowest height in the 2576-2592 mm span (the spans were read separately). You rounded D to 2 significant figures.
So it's 0.55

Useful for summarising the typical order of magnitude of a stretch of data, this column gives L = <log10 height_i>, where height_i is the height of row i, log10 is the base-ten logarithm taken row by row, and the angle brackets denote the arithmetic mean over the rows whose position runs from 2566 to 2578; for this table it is 0.667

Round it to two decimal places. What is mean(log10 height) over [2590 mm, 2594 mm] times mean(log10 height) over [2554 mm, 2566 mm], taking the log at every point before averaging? 0.46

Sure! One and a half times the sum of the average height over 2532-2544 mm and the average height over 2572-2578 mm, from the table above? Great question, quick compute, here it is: 15.6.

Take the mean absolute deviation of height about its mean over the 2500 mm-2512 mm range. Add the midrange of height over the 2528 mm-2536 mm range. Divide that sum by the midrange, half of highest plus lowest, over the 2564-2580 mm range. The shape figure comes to 1.31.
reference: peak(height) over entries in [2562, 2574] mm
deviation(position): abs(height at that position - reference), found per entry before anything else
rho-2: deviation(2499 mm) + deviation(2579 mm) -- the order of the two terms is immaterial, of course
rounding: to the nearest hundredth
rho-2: 1.37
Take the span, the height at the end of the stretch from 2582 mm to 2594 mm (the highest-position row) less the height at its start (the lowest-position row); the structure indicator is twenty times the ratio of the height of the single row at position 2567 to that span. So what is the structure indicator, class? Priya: 206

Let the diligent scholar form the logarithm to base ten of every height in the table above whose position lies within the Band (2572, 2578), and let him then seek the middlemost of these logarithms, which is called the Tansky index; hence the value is 0.67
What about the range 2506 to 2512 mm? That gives 0.77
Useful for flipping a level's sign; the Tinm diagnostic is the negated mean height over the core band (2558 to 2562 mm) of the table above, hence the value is -4.77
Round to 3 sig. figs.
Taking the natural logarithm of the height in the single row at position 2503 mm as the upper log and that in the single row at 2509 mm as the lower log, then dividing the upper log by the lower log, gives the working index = 1.01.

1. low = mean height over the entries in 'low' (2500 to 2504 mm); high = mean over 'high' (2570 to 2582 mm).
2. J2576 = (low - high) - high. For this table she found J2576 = -3.16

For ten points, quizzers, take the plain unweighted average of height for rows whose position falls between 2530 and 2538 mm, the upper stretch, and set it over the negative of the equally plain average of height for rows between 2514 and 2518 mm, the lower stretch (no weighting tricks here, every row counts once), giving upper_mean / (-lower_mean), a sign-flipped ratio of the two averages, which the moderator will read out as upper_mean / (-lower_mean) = -0.97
